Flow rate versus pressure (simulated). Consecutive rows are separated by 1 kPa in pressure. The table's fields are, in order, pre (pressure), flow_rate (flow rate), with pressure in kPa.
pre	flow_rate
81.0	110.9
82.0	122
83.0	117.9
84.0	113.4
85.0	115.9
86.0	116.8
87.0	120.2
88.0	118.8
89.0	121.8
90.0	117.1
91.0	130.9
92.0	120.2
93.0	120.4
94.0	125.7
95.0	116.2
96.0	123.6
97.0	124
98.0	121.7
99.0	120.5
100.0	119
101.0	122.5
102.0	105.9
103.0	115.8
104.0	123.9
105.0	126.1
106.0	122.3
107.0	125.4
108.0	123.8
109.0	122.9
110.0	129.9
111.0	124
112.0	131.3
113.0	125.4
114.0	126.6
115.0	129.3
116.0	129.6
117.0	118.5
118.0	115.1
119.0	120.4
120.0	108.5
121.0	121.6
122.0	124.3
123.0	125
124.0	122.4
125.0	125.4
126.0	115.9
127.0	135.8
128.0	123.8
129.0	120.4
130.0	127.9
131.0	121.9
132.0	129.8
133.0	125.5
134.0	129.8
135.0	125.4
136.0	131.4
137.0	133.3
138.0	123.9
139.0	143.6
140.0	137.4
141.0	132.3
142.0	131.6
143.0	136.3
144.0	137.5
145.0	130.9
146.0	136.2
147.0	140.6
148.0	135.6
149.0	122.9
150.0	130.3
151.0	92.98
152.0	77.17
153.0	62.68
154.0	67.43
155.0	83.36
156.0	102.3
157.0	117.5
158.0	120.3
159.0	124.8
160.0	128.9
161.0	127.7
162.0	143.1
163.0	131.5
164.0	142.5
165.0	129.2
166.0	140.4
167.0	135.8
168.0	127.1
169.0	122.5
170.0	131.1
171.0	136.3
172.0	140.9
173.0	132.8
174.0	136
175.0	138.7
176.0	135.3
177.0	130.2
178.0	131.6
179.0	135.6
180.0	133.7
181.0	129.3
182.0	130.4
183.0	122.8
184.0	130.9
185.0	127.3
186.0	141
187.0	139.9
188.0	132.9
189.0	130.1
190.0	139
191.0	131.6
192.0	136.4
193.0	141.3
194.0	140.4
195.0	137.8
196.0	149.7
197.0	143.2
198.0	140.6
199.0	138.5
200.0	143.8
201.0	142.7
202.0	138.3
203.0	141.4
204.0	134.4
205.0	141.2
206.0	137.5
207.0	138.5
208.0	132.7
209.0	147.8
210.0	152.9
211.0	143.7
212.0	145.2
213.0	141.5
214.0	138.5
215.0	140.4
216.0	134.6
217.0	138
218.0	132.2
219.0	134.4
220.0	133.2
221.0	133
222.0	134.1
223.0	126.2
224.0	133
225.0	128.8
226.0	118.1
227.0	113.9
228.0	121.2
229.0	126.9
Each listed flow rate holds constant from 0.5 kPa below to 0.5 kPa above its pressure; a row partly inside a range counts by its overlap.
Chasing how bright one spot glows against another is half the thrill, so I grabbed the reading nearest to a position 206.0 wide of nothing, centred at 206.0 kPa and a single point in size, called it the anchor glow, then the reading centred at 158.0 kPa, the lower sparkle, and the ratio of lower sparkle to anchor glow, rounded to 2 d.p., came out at 0.87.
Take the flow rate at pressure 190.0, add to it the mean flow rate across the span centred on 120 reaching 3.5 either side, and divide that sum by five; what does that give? 51.6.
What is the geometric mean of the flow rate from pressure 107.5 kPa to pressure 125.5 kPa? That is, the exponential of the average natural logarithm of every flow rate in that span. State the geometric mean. 123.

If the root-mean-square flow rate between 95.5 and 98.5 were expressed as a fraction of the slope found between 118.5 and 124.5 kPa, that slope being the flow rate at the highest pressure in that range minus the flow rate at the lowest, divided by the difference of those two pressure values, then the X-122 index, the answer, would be 308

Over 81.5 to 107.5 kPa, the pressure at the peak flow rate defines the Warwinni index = 91.0 kPa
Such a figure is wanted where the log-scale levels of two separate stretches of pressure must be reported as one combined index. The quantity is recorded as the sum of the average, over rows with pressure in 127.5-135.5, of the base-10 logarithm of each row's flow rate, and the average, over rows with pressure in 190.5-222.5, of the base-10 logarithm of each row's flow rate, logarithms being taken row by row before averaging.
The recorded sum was 4.243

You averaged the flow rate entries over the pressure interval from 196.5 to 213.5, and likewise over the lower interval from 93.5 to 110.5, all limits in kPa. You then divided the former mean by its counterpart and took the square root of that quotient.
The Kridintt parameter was 1.08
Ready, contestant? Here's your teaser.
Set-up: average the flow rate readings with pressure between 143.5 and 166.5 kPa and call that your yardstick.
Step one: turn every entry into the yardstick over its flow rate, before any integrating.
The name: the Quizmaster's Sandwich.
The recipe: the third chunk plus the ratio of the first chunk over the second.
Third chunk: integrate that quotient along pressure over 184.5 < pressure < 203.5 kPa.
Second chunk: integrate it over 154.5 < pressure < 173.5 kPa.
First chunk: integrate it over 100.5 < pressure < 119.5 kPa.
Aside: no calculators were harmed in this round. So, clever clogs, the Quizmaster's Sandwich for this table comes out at 17.3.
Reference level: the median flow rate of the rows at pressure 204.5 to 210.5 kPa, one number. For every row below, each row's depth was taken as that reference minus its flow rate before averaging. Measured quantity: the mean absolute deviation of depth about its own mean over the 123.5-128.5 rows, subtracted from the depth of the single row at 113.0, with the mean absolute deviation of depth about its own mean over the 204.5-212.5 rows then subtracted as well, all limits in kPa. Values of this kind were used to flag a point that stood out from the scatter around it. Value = 4.7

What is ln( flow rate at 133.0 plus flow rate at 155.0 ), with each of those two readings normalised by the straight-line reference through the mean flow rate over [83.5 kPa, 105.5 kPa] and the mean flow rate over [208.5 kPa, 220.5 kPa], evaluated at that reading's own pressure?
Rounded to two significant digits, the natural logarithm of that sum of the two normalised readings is 0.49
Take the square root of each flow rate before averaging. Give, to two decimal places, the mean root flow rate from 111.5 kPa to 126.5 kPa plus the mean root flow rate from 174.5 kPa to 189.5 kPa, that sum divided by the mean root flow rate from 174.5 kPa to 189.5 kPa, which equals 1.96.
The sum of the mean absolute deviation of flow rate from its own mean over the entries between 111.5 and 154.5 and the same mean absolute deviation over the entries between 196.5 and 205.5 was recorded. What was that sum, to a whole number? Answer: 13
